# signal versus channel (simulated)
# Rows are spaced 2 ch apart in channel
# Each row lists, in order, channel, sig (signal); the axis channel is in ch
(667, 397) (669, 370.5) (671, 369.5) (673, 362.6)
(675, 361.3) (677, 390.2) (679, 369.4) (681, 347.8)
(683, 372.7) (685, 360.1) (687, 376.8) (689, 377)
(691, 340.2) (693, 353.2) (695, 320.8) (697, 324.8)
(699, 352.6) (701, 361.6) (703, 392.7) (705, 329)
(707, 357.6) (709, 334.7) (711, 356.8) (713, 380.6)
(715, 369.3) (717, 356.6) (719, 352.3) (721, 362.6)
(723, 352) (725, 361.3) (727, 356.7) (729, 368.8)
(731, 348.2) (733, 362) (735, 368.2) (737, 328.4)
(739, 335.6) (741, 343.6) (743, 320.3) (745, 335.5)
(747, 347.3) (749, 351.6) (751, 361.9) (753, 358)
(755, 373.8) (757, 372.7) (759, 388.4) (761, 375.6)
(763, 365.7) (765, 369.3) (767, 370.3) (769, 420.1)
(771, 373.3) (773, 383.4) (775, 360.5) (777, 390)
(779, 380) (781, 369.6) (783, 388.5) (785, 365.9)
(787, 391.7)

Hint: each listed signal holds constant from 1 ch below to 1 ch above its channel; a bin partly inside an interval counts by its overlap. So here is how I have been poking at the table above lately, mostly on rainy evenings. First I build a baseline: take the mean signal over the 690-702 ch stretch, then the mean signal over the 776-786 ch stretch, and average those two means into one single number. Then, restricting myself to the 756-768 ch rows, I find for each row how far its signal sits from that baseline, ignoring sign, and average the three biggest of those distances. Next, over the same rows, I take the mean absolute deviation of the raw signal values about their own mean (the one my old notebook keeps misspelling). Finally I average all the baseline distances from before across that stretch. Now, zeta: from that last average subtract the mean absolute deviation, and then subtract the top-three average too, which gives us -11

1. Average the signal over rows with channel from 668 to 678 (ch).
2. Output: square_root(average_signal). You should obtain 19.3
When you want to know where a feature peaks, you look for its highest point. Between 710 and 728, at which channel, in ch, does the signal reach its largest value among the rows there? 713 ch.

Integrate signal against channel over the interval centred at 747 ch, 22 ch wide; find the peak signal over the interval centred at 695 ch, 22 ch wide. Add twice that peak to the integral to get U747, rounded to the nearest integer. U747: 8443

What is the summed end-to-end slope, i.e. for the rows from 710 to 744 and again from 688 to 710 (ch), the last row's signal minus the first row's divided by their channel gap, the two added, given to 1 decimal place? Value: -3.3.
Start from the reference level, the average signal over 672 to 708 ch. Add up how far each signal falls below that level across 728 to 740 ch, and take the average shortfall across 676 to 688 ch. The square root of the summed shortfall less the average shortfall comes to 7.1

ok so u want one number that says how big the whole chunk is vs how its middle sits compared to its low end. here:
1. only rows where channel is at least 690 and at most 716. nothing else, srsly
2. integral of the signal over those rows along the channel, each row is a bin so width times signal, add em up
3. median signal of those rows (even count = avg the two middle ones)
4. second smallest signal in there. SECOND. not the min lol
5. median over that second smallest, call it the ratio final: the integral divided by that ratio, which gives 8412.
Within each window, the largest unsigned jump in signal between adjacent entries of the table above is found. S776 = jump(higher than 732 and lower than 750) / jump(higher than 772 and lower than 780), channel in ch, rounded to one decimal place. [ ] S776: 1.3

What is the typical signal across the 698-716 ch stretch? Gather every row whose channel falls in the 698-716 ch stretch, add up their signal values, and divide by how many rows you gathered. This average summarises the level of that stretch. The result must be 359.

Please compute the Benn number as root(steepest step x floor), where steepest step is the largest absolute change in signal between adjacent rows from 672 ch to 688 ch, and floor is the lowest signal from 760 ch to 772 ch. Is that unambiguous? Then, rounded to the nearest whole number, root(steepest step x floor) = 103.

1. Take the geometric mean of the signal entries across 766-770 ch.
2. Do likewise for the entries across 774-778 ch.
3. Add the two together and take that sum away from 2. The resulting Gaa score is -767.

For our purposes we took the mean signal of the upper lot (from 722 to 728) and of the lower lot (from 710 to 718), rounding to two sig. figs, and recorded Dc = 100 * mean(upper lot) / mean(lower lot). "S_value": 97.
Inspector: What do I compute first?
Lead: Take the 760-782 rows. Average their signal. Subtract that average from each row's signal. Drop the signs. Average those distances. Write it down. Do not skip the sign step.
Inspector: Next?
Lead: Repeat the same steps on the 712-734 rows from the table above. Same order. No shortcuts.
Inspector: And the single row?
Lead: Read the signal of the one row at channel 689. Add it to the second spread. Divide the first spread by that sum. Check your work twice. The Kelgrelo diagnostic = 0.0291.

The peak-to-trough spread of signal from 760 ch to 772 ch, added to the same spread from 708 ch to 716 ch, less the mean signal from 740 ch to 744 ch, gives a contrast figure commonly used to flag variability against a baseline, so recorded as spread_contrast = -232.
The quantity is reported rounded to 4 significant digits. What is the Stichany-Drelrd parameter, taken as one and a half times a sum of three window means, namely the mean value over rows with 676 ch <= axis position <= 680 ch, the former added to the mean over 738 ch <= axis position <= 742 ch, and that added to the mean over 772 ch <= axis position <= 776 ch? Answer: 1637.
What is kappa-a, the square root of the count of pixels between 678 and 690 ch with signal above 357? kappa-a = 2.24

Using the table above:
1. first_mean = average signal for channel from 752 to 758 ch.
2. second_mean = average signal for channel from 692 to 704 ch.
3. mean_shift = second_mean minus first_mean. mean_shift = -17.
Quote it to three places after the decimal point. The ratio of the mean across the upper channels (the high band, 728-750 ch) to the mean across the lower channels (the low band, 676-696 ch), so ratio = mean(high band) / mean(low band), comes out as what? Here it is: 0.960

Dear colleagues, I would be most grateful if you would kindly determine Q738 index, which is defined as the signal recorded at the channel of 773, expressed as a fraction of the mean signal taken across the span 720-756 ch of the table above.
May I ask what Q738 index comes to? 1.09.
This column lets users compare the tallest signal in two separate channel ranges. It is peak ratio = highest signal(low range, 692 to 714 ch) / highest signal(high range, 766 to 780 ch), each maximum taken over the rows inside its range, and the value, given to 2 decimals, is 0.93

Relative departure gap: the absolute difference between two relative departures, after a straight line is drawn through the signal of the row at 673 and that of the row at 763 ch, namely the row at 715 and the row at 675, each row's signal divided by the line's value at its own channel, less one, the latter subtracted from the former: 0.018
